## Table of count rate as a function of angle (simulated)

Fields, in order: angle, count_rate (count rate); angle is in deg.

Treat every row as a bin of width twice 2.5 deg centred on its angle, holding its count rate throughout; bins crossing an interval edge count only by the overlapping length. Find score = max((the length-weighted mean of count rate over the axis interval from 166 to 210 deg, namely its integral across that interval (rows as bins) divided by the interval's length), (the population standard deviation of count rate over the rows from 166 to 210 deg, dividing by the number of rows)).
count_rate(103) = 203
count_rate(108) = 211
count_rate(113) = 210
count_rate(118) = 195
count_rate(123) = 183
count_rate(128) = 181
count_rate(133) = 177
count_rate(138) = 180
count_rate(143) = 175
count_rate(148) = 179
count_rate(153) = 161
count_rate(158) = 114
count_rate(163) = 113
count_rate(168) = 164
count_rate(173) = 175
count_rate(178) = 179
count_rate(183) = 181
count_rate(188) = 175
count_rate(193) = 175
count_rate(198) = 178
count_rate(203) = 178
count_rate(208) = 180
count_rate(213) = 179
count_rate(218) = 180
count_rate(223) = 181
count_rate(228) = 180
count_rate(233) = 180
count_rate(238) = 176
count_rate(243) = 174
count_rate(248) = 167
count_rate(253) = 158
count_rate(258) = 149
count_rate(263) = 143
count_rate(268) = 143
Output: 176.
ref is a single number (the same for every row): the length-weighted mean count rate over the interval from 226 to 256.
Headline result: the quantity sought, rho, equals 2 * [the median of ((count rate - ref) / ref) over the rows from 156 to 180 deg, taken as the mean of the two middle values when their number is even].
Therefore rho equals -0.093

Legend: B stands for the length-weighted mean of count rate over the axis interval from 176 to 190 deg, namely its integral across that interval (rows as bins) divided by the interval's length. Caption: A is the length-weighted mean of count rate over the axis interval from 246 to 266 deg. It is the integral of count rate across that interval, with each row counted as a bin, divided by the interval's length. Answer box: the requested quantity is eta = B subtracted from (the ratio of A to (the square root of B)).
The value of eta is -167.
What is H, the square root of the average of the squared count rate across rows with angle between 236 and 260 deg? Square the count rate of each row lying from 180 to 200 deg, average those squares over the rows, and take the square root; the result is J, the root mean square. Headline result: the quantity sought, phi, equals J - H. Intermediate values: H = 165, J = 177.3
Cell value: 12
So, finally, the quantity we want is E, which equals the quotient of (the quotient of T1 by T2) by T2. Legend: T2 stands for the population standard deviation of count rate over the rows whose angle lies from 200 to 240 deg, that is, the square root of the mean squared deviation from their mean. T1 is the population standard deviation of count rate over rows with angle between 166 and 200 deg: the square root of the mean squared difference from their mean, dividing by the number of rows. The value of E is 2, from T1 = 5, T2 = 1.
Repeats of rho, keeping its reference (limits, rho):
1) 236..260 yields -0.058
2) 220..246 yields 0.093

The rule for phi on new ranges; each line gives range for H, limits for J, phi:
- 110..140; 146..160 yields -34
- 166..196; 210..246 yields 4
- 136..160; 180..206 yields 14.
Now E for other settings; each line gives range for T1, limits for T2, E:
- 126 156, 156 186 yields 0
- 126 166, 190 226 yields 8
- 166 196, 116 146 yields 0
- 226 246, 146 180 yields 0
